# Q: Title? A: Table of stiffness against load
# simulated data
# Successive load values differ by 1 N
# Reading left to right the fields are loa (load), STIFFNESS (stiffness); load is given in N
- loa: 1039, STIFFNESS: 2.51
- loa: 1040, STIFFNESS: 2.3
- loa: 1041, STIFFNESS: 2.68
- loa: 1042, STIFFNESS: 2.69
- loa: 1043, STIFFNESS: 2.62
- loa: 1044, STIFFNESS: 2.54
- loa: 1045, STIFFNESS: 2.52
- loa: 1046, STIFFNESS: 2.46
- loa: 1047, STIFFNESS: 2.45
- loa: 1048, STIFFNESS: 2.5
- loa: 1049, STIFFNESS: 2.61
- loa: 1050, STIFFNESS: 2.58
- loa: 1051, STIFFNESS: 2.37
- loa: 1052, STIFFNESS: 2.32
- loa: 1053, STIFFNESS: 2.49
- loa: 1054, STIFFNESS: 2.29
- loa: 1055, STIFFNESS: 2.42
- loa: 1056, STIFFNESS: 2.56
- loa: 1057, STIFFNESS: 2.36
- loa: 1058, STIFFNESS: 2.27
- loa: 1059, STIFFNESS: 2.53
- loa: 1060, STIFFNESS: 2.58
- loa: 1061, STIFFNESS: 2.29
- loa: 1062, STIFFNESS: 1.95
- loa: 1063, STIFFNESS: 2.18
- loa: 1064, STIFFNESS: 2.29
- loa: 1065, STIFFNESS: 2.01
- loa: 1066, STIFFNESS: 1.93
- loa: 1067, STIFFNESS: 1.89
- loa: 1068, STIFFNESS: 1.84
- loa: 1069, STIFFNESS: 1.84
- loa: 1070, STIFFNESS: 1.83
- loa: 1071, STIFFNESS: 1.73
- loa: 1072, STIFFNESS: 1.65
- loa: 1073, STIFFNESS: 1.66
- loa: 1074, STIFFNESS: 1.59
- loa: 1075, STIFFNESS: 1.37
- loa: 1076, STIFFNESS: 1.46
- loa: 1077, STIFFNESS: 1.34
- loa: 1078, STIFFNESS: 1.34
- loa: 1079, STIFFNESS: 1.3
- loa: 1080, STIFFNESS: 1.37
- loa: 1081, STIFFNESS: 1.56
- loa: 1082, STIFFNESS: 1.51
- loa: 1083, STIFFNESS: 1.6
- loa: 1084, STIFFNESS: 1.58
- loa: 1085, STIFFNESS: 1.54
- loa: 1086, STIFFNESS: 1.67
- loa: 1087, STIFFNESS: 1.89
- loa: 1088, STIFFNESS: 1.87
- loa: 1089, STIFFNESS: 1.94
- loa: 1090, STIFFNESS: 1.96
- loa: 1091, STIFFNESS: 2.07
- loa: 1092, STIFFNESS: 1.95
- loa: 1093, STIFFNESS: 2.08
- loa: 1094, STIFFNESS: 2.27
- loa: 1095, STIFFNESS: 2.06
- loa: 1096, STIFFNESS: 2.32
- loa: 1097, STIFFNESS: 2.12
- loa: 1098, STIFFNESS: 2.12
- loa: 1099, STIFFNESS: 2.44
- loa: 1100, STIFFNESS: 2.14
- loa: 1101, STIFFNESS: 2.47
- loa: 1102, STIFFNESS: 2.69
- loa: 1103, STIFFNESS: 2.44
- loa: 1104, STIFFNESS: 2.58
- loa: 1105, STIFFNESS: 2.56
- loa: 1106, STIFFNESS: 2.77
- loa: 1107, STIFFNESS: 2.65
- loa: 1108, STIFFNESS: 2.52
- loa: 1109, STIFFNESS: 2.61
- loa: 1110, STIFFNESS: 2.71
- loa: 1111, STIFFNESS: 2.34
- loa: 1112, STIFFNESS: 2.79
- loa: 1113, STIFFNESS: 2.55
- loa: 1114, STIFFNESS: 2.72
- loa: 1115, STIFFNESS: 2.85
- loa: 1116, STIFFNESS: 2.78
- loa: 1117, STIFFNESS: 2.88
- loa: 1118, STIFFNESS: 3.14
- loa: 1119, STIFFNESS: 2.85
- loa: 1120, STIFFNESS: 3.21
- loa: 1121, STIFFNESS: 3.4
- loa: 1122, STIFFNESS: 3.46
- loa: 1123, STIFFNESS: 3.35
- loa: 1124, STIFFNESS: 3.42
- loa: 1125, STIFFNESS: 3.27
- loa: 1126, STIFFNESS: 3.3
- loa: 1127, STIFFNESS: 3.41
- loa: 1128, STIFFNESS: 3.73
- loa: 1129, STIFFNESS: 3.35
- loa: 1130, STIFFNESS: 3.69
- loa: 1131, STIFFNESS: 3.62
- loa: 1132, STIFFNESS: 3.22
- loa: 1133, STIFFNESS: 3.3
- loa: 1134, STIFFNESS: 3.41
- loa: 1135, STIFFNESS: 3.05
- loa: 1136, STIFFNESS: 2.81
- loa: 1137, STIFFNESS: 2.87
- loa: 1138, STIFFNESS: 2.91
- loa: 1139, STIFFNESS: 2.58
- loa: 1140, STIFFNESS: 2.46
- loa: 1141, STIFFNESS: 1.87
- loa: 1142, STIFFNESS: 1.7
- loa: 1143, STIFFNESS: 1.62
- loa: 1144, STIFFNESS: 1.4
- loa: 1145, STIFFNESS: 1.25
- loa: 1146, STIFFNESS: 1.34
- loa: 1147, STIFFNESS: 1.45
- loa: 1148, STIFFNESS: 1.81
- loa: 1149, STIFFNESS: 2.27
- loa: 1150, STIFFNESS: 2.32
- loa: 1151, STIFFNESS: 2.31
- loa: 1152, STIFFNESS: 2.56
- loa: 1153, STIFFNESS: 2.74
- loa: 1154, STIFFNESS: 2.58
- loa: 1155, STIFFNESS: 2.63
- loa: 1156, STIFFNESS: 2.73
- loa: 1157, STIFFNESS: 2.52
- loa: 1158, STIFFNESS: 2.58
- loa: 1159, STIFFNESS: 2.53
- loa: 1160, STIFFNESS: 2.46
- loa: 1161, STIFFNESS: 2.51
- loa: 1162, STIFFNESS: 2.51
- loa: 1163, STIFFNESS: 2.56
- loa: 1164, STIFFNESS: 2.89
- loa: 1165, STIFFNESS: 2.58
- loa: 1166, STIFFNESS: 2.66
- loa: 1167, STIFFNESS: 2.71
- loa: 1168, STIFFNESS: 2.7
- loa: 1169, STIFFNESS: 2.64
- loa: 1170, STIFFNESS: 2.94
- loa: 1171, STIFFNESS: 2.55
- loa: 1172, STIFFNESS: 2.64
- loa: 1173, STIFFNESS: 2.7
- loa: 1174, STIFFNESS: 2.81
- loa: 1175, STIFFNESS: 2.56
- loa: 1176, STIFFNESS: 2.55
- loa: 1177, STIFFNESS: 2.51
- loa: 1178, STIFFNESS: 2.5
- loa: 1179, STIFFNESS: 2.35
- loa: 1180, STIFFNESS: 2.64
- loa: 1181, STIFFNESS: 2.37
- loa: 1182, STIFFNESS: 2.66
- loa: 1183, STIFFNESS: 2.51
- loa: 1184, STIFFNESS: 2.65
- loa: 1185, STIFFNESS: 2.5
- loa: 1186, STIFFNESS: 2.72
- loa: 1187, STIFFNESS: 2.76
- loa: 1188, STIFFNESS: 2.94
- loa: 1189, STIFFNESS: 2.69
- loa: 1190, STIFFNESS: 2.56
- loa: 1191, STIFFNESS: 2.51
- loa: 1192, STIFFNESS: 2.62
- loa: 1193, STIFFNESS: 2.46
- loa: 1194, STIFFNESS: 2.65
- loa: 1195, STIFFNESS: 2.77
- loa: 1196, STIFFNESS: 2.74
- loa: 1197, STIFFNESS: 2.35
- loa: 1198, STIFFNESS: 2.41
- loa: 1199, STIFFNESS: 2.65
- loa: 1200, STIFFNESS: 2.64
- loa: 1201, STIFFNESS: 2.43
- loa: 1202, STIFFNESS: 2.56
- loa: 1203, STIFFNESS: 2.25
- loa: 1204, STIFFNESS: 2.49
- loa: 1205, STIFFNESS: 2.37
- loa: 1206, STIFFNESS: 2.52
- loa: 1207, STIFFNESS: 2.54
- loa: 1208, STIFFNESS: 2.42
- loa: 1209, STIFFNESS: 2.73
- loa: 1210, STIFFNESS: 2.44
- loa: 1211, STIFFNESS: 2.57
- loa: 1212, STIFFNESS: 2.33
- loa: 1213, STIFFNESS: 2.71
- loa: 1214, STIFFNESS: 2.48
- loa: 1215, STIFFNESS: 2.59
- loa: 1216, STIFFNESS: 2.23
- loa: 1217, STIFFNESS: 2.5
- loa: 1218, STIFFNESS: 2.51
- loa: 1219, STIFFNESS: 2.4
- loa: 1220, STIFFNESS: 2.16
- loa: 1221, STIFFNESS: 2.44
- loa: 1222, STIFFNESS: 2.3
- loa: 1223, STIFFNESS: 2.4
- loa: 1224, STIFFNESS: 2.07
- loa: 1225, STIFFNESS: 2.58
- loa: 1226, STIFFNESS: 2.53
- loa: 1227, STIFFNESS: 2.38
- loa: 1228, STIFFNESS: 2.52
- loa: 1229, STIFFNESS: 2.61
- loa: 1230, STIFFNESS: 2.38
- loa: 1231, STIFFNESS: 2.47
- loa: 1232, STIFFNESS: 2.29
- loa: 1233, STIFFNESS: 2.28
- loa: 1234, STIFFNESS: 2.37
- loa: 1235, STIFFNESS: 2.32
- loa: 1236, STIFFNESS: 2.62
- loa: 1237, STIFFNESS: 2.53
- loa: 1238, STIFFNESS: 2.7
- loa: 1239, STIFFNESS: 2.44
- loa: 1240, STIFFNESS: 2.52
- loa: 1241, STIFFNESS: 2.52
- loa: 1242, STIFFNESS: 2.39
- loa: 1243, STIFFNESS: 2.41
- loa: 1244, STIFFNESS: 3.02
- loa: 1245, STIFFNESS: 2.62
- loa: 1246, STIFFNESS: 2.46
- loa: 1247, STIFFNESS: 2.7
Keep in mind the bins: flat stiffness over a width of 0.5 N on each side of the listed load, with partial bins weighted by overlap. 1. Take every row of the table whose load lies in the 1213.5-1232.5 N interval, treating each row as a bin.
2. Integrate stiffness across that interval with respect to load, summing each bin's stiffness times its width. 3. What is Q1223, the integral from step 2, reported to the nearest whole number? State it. 46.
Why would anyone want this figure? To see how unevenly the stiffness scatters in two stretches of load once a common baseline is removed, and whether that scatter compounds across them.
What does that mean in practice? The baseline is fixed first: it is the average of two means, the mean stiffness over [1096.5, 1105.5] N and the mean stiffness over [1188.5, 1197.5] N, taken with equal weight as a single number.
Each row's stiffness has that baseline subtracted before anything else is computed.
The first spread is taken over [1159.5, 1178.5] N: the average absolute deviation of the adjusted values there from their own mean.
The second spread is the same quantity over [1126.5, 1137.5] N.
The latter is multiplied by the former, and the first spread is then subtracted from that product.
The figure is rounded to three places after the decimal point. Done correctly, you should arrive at -0.081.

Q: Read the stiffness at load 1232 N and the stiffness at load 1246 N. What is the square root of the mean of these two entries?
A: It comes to 1.54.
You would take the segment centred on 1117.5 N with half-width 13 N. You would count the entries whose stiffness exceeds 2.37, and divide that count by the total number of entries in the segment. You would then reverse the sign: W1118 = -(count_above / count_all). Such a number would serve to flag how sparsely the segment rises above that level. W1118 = -0.96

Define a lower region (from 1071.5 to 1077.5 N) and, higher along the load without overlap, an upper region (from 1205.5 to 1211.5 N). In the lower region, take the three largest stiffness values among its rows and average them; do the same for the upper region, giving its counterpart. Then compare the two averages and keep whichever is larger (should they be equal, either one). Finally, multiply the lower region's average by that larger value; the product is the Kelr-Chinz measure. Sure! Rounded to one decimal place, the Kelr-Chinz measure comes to 4.3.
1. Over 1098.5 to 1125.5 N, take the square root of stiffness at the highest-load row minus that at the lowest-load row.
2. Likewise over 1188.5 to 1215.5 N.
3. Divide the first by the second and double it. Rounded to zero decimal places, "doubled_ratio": -16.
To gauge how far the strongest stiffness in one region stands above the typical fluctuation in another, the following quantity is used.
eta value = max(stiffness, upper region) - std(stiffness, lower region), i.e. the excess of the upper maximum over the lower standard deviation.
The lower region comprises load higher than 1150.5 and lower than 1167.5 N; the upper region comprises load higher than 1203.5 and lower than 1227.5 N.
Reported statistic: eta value 2.60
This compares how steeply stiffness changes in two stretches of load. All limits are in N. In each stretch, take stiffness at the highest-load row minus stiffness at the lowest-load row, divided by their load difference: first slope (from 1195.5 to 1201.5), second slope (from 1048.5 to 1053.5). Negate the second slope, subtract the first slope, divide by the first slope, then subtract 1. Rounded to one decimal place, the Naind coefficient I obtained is -2.5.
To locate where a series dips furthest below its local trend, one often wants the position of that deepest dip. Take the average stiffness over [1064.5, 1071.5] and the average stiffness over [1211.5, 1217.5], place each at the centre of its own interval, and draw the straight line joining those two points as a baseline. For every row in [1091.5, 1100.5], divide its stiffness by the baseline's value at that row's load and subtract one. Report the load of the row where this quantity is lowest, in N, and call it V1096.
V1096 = 1092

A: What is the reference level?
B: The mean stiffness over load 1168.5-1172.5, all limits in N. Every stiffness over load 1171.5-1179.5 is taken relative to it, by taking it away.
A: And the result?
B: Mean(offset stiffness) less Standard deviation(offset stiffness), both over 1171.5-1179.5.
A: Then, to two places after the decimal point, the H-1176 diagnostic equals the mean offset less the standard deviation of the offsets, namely -0.25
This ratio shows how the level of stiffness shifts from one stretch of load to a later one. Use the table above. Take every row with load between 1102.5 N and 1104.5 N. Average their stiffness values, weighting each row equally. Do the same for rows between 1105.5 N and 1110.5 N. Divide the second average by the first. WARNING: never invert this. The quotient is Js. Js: 1.06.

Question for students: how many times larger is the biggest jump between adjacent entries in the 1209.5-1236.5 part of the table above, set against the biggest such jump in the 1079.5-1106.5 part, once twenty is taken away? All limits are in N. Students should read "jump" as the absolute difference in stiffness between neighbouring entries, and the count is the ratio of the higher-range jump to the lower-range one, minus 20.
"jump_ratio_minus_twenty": -18.45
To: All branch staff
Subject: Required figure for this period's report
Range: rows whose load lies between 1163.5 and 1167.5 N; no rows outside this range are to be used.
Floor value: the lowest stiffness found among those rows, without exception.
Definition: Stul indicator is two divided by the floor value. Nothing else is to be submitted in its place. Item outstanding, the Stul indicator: 0.78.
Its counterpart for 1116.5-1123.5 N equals 0.70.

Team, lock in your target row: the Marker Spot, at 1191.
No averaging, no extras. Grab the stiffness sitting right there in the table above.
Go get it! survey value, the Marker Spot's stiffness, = 2.51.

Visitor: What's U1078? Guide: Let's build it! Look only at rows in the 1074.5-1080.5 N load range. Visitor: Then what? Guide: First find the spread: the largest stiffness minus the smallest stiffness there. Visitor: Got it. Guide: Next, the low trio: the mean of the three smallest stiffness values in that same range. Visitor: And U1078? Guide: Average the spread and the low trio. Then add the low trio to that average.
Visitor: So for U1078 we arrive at 2.1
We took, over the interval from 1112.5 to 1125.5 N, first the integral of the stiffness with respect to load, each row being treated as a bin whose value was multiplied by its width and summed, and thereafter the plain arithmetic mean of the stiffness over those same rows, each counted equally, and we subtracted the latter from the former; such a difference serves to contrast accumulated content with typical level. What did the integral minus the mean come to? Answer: 37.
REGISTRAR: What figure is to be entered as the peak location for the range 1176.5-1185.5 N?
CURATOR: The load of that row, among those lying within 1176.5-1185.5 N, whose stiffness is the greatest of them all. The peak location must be 1182 N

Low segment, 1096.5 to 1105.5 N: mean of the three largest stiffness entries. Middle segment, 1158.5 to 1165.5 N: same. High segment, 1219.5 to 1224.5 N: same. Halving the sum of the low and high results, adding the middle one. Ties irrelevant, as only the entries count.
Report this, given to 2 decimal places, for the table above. 5.17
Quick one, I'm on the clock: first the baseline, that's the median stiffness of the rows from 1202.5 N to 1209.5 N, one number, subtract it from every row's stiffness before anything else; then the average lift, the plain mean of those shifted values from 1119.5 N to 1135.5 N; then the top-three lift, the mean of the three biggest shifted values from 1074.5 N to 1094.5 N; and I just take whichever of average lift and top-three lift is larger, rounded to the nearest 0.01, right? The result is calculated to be 0.90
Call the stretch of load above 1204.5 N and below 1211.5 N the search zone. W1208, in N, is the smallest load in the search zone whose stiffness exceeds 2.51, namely 1206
